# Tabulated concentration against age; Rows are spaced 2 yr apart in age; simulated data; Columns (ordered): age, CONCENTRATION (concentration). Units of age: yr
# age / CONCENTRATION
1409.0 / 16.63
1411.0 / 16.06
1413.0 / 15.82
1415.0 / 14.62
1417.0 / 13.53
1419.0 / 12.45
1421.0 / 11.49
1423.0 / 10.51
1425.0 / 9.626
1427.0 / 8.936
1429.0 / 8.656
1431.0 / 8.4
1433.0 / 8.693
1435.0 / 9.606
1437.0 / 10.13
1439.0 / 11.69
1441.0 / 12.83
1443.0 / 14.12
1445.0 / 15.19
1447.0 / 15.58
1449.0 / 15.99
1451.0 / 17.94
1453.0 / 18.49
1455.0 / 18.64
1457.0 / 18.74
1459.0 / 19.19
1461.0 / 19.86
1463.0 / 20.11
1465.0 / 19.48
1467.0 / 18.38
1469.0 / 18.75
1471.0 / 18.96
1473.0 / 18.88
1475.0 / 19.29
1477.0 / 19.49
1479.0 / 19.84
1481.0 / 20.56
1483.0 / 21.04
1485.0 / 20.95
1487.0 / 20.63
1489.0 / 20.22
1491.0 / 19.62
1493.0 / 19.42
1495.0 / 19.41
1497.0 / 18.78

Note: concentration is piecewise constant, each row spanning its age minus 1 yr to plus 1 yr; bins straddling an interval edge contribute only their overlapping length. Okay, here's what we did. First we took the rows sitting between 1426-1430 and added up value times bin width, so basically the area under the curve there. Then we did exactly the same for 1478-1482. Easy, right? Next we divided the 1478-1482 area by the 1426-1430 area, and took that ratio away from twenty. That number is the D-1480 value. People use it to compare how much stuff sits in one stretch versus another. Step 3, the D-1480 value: 17.7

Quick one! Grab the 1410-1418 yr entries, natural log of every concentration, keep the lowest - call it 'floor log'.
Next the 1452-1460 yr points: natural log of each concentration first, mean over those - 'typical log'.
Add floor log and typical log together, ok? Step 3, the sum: 5.5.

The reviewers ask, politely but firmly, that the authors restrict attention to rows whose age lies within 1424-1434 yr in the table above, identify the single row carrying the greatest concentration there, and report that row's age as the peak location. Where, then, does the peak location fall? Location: 1425.0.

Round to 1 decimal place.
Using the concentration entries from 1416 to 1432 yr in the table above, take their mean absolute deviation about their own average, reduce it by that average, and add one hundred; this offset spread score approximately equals 91.1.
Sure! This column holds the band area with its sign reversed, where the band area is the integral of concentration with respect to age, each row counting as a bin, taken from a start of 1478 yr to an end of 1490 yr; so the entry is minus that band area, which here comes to -246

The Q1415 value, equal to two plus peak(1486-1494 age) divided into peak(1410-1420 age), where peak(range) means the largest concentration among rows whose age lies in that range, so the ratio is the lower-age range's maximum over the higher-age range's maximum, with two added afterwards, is 2.78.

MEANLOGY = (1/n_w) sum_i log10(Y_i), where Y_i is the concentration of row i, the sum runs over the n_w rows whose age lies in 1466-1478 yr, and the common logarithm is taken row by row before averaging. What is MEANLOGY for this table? 1.28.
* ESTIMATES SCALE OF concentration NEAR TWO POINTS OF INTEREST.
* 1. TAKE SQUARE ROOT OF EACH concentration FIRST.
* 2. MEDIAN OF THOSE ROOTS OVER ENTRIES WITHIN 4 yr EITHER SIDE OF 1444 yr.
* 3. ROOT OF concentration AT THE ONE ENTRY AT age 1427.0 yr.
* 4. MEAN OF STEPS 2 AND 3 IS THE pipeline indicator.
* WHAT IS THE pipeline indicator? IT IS 3.4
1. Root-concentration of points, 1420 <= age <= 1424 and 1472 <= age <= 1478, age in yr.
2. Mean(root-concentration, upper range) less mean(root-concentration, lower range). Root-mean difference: 1.1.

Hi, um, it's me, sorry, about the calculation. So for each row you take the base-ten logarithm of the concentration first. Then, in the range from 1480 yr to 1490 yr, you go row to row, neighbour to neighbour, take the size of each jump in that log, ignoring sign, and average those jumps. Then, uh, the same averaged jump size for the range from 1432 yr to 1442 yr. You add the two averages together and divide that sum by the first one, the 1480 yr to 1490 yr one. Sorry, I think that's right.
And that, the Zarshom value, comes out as 7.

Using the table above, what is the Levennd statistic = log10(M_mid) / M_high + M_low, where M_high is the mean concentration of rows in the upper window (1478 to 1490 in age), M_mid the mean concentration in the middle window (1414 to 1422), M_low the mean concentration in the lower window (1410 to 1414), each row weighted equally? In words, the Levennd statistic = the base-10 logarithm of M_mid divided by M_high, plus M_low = 16.0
